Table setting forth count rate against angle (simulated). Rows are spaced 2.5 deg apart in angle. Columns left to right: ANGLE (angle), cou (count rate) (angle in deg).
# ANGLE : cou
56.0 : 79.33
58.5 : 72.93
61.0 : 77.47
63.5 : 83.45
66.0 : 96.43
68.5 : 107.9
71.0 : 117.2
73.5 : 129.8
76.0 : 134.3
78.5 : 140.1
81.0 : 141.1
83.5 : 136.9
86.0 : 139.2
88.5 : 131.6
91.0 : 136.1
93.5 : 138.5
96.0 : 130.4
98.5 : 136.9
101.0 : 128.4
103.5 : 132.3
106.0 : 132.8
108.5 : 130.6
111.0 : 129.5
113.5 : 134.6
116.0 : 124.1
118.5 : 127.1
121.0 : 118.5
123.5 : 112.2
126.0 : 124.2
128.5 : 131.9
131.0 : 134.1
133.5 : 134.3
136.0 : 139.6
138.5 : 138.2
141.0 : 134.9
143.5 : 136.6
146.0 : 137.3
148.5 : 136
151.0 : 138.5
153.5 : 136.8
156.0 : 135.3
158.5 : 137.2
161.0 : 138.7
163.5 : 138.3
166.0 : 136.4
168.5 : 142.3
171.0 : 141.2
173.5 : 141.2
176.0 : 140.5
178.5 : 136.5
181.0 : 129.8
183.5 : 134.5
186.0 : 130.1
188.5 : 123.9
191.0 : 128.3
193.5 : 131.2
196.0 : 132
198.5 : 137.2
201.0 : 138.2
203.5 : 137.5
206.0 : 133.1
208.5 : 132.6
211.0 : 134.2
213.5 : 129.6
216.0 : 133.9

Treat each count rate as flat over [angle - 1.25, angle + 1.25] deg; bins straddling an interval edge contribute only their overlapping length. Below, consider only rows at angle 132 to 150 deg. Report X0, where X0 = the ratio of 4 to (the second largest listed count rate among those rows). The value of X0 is 0.0289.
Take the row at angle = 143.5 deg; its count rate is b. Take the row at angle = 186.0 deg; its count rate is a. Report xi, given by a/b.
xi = 0.95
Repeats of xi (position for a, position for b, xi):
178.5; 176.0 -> 0.97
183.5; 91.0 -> 0.99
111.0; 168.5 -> 0.91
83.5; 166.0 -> 1.00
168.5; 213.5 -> 1.10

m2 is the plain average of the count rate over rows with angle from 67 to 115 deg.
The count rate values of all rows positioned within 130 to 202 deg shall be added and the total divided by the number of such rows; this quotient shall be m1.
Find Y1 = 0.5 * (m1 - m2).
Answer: 1.9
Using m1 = 136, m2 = 132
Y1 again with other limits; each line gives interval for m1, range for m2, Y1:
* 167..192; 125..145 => 0.3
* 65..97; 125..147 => -2.7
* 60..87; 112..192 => -7.5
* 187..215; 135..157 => -2.2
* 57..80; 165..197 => -13.9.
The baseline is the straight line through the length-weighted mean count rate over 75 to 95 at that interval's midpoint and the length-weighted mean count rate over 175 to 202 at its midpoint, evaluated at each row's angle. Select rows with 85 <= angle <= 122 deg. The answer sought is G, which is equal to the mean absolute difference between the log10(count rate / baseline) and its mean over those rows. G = 0.013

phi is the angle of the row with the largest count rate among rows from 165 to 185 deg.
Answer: 168.5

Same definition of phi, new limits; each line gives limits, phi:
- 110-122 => 113.5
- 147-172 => 168.5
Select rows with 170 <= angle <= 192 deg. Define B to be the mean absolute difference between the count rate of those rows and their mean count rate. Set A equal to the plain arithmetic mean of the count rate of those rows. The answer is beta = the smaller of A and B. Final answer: 5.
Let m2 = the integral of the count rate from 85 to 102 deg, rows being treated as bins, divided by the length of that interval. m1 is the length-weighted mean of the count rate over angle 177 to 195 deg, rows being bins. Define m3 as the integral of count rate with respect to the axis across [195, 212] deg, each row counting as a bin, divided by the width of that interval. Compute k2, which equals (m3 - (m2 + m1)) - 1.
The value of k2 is -131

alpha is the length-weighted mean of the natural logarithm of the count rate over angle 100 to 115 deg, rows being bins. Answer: 4.88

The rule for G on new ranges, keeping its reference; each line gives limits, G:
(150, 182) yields 0.008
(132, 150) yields 0.004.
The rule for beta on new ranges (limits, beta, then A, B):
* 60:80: 20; 111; 19.5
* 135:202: 3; 136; 3.2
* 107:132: 6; 127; 5.5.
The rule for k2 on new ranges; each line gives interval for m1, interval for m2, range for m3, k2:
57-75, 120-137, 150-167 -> -90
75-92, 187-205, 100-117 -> -140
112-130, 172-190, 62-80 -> -144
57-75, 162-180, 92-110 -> -106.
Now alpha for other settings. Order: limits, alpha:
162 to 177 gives 4.94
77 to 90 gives 4.92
